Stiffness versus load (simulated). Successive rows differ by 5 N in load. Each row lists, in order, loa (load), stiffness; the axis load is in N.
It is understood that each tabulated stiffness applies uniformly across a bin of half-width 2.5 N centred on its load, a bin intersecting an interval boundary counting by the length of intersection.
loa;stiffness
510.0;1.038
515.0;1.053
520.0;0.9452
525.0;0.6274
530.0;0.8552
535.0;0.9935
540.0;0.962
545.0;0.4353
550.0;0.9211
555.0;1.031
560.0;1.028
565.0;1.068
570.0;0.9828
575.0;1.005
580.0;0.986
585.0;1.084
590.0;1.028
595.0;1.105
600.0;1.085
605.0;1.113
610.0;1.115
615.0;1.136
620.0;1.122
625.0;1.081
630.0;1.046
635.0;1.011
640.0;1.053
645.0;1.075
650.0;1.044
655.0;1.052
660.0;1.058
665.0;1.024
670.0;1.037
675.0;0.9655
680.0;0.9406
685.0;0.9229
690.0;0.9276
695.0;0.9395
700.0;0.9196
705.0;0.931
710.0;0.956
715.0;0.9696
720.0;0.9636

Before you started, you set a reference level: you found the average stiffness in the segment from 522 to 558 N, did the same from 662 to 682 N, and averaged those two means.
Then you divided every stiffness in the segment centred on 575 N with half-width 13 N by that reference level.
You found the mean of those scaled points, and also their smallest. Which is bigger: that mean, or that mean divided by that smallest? 1.12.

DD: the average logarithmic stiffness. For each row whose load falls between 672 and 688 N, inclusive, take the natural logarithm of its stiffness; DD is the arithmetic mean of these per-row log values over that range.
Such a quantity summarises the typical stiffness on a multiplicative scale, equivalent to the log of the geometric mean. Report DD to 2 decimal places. -0.06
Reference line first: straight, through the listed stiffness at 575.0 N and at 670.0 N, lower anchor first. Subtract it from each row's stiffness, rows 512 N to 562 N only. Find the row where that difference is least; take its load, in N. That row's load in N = 545.0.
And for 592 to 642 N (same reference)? 635.0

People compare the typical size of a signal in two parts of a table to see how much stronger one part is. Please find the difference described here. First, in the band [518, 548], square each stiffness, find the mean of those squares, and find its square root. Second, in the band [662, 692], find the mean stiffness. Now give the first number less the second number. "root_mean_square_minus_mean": -0.14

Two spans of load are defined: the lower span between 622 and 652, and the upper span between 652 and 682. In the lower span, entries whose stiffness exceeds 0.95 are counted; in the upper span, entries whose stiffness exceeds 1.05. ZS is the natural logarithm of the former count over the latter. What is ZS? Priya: 1.1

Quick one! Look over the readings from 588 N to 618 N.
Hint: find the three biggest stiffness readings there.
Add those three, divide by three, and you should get 1.121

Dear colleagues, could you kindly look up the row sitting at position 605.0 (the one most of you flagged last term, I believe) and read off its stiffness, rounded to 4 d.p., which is 1.1130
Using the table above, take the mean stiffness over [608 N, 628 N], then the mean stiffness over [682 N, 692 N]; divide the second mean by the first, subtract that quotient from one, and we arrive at 0.17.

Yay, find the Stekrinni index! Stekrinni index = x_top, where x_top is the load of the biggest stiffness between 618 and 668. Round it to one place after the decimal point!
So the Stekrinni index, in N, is 620.0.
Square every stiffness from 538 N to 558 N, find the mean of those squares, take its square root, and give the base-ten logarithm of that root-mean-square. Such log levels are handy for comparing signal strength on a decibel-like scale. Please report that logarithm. -0.06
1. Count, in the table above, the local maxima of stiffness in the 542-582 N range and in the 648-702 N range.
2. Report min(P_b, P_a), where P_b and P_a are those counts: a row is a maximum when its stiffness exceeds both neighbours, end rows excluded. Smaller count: 3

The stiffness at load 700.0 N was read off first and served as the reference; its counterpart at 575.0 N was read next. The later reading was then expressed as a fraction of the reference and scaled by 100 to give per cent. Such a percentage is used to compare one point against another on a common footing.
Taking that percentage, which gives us 109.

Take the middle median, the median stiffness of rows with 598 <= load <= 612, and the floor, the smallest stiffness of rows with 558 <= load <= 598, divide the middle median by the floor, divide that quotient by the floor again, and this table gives 1.15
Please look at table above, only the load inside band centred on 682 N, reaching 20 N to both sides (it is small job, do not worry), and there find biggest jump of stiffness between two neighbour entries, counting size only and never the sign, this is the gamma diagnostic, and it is 0.07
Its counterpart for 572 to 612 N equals 0.10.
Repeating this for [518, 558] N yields 0.53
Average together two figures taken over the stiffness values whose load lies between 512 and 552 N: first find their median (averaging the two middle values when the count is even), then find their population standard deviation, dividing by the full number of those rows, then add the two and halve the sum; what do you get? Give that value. 0.565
